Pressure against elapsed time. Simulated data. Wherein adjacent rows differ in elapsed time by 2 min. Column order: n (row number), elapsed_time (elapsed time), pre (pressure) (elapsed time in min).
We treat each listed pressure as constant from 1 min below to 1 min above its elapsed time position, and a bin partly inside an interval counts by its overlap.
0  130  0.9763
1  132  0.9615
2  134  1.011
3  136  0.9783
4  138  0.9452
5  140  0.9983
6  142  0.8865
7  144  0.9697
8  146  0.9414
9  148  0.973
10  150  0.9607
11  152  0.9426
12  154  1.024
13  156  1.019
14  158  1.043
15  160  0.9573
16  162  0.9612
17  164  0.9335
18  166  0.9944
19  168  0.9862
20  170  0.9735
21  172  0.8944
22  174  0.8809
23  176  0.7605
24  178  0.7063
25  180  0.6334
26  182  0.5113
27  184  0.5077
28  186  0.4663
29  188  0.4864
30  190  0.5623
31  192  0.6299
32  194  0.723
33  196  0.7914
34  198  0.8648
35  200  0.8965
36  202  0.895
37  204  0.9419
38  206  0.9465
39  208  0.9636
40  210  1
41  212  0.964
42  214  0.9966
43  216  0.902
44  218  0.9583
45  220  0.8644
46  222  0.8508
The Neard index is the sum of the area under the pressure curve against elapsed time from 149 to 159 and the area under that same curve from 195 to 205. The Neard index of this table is 18.8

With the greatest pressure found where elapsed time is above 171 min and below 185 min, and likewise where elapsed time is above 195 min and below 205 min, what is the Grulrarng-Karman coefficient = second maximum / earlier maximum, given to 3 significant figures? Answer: 1.05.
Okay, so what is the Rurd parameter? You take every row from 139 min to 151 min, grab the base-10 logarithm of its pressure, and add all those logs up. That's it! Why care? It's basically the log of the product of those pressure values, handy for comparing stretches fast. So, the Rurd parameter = -0.12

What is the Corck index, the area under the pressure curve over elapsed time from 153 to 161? 8.09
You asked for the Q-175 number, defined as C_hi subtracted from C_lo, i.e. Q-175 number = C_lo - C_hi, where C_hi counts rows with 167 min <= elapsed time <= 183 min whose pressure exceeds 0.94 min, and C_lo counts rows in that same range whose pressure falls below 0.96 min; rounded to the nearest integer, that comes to 4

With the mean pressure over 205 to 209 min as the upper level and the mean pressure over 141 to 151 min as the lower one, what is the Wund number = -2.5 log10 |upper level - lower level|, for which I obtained 5.1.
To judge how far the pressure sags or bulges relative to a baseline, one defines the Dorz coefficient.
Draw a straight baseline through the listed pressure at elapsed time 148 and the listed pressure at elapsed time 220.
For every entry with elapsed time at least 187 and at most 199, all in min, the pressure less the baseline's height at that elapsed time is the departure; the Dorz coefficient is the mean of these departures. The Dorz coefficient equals -0.23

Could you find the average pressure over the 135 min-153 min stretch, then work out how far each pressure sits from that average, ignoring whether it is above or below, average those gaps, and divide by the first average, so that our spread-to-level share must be 0.024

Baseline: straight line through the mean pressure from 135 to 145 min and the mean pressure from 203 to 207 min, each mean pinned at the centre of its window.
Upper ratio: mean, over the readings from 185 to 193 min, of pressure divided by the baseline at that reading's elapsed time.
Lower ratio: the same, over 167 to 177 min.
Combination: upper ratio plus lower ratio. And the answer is 1.51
